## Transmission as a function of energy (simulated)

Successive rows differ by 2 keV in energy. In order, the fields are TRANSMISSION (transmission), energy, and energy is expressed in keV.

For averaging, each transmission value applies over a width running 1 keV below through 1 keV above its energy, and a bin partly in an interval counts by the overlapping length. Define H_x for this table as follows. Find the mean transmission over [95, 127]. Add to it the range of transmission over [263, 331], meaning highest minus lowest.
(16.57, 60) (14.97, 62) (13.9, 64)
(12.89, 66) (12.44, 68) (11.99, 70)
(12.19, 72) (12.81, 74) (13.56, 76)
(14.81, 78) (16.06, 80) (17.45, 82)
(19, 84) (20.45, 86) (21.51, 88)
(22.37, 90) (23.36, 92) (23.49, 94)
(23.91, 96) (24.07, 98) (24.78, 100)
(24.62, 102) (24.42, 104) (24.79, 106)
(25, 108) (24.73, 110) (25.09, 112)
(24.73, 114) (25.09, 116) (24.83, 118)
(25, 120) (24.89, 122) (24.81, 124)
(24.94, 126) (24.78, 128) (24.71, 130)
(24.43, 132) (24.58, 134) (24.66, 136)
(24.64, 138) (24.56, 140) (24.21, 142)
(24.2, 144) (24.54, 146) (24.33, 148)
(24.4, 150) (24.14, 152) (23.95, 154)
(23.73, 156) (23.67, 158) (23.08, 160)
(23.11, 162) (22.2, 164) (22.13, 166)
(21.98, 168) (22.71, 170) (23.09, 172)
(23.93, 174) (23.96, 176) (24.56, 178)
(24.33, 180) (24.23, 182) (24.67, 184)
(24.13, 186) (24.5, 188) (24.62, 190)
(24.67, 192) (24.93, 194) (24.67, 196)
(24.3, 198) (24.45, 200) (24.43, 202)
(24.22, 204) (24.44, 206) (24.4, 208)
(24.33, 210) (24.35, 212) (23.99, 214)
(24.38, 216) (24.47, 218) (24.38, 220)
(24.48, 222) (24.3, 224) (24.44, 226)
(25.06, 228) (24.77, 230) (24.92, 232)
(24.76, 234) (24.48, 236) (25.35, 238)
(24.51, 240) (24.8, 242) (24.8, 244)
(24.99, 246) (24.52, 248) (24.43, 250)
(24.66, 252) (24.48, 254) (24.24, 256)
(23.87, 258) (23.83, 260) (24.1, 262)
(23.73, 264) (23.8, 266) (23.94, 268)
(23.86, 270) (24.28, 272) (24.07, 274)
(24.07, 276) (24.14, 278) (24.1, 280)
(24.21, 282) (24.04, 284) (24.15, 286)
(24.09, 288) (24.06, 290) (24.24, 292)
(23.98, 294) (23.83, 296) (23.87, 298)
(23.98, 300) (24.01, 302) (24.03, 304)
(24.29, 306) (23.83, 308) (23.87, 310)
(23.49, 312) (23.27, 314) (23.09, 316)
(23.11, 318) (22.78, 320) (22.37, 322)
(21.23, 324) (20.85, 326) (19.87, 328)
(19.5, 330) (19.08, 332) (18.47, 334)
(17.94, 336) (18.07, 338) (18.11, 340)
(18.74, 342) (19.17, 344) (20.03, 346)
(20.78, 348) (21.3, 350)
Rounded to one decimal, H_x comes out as 29.5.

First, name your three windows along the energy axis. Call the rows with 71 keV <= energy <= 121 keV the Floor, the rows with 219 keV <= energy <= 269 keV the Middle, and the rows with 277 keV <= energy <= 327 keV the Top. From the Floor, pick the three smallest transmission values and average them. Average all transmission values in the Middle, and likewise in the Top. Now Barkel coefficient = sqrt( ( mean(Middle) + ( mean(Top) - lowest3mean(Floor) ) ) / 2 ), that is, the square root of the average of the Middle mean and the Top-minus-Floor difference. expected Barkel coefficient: 4.19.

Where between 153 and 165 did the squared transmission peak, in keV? 154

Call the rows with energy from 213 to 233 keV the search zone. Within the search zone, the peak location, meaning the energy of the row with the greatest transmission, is 228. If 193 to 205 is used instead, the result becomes 194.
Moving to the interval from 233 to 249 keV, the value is 238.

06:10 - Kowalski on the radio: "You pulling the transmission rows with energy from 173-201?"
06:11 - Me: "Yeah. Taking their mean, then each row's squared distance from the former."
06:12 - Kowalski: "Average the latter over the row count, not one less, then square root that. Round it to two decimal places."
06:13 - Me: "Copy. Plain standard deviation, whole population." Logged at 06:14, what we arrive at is 0.28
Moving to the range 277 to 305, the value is 0.11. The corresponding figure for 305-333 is 1.69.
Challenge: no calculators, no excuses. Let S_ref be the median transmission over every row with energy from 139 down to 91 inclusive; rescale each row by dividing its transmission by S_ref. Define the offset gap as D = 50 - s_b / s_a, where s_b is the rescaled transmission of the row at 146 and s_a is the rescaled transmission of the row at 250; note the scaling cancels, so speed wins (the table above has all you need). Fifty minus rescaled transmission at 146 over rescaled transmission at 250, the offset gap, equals 49.0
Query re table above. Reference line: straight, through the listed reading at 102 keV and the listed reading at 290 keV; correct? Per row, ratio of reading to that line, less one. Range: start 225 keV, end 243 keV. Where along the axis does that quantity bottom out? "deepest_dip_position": 226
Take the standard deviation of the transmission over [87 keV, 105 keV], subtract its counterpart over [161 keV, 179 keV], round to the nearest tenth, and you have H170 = 0.2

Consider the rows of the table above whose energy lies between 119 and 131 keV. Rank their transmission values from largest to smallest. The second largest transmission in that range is 24.94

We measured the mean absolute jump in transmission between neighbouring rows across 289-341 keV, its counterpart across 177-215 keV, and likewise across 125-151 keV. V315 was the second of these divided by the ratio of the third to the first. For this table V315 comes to 0.43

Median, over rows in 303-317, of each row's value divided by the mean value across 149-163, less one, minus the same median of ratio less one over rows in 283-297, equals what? -0.010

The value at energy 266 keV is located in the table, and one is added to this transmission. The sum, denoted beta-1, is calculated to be 25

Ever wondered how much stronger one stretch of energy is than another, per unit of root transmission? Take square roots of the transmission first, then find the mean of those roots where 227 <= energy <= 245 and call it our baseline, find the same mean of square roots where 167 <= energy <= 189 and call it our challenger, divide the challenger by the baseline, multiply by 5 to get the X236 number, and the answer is 4.90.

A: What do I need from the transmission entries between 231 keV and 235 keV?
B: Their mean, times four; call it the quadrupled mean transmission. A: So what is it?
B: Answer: 99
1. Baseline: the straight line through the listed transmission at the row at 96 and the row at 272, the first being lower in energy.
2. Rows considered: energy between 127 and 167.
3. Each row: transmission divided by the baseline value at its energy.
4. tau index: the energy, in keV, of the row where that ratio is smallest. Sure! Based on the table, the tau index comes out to 166 keV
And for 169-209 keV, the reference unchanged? 170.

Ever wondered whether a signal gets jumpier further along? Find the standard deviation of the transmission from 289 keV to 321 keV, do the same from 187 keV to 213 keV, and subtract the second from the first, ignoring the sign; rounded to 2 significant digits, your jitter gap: 0.25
